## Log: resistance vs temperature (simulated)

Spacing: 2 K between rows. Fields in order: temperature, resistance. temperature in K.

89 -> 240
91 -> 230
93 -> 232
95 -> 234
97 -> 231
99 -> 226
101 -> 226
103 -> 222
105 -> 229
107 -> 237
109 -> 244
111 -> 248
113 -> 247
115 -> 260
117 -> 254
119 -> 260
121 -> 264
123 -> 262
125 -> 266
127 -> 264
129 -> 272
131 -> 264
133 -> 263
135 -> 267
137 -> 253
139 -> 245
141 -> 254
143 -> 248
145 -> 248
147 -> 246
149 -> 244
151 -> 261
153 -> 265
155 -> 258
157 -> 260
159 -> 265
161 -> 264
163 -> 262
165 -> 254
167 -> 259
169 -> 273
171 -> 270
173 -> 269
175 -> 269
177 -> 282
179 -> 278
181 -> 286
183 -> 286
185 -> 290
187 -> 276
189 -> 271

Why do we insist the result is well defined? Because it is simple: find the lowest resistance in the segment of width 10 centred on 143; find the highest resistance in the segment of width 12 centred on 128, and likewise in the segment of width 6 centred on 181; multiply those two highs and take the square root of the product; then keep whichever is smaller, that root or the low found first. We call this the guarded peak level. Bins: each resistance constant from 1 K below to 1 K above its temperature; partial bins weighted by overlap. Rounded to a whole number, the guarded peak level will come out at 245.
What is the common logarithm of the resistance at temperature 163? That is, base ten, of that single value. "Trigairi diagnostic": 2.42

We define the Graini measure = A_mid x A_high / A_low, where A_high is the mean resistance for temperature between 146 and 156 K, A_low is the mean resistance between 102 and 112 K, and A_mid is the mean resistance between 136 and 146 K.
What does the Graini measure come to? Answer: 269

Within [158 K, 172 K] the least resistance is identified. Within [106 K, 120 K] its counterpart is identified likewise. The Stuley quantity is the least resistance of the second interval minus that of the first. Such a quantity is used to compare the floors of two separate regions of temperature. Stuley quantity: -17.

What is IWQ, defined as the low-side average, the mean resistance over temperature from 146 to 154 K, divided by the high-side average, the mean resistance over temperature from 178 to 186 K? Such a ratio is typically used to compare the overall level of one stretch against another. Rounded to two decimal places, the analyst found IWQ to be 0.89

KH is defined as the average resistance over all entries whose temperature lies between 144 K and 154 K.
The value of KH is 253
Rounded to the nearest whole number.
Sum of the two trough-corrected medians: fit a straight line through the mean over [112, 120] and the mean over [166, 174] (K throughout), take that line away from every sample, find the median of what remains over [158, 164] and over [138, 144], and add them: -15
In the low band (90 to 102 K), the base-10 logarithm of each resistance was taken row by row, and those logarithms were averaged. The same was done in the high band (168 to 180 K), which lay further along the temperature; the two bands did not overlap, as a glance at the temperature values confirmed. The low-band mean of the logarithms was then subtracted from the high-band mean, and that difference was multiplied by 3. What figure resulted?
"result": 0.23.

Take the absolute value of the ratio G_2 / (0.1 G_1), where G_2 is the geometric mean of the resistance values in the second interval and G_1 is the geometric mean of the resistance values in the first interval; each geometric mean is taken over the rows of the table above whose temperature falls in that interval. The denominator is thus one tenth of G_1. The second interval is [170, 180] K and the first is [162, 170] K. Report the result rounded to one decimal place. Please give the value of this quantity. 10.4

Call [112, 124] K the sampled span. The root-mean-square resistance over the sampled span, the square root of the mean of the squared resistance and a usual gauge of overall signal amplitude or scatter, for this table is 258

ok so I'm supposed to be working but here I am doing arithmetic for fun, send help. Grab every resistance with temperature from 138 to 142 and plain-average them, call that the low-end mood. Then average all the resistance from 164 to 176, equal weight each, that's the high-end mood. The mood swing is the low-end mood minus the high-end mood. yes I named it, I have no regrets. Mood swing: -16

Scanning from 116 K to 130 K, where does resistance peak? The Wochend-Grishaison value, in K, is 129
